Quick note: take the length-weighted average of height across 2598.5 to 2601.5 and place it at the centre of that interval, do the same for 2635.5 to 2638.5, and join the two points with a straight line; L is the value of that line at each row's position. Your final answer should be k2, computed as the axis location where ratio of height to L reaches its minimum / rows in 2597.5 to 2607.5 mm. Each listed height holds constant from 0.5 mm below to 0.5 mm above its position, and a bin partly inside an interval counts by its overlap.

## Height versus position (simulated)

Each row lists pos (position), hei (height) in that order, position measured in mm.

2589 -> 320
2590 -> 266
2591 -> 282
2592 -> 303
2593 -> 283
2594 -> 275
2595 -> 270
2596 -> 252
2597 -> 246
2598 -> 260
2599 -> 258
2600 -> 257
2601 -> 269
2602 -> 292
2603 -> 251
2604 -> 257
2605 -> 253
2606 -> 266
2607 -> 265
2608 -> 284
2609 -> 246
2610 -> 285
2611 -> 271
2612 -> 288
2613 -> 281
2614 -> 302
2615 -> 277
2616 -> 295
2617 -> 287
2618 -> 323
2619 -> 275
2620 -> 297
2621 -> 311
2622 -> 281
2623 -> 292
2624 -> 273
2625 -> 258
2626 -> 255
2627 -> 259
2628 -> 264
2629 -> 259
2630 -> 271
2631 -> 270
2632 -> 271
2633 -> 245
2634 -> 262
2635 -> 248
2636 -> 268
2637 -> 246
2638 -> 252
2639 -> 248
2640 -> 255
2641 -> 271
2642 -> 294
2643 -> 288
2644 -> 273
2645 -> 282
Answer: 2603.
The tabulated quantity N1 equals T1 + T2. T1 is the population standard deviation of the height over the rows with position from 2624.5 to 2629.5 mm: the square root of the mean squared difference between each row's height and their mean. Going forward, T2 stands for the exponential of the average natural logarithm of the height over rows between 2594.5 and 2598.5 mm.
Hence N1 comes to 260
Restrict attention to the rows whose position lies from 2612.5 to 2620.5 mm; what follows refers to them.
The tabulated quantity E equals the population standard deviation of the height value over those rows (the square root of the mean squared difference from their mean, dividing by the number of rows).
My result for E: 14.8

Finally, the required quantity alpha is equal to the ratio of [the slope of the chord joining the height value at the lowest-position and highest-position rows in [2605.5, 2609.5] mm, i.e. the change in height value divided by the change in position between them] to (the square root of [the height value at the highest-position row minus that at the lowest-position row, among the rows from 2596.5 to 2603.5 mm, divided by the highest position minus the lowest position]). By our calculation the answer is -7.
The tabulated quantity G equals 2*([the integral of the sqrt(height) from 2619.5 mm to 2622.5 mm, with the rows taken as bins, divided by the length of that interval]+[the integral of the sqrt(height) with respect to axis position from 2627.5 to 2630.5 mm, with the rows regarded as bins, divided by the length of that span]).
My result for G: 67.0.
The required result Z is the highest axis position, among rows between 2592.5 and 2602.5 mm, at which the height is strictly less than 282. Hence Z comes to 2601 mm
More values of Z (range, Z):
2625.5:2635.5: 2635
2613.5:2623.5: 2622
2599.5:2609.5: 2609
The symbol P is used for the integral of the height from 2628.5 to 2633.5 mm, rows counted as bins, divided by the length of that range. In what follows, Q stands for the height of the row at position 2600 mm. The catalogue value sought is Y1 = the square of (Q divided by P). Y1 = 0.95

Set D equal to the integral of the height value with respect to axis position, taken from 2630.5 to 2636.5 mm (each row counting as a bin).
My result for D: 1564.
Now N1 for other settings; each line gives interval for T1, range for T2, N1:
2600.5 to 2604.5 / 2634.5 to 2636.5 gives 273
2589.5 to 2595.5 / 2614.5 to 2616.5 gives 298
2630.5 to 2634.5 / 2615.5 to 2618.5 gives 312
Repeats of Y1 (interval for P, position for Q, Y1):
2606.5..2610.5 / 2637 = 0.83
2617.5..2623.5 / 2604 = 0.75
